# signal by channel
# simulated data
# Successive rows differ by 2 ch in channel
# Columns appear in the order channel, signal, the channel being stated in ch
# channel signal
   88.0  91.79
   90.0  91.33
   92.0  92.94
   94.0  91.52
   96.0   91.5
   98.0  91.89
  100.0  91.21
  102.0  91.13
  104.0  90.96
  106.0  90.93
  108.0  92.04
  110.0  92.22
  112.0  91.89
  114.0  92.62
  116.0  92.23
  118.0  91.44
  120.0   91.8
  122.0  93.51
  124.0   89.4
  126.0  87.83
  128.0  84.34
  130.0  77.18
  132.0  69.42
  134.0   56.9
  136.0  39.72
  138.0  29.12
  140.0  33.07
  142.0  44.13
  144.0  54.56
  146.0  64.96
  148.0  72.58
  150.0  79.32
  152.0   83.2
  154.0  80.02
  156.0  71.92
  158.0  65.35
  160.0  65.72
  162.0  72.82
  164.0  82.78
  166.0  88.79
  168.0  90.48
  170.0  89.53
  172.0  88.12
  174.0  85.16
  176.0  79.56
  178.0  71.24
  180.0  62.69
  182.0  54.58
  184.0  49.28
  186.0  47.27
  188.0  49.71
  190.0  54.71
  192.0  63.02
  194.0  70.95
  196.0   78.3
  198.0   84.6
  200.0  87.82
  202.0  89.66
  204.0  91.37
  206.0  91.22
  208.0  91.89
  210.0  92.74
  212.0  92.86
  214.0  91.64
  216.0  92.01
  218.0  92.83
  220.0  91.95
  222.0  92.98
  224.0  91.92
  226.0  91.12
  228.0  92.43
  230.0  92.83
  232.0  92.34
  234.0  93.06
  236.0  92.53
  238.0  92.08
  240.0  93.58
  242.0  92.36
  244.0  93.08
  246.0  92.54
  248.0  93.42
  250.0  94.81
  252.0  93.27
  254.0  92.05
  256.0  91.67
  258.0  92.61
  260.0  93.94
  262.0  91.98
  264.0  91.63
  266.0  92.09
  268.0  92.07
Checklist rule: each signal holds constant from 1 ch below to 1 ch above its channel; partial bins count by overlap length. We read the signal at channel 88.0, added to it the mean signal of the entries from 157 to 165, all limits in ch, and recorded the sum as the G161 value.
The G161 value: 163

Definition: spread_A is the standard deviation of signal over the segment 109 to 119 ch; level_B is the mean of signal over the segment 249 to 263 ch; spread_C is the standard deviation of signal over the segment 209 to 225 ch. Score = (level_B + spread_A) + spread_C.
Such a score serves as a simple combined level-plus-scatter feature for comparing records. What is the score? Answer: 94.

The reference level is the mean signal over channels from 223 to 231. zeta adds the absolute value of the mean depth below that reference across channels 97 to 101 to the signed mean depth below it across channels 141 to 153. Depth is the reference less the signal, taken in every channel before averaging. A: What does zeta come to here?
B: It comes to 26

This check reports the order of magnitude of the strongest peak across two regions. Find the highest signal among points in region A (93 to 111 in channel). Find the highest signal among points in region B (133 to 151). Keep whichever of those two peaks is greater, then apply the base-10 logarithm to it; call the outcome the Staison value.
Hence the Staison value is 1.965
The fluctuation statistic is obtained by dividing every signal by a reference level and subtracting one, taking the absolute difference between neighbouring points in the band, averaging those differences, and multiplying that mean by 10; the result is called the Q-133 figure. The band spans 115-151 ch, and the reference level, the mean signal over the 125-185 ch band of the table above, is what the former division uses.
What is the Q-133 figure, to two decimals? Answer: 1.00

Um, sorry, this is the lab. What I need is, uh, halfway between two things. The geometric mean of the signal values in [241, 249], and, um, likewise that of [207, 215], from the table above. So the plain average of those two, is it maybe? 93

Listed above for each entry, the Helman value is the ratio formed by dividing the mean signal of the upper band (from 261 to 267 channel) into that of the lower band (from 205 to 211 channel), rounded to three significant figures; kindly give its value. 1.00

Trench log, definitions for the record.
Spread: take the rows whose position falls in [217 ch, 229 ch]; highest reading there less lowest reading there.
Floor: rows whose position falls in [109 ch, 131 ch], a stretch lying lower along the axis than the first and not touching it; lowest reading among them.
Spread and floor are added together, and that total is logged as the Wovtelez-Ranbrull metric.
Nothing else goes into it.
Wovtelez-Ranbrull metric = 79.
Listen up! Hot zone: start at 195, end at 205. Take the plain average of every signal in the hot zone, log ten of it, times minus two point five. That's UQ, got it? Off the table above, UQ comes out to -4.84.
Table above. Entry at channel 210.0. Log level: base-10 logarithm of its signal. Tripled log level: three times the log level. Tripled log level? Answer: 5.90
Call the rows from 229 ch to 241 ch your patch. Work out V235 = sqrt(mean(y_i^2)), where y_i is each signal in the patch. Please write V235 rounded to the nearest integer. 93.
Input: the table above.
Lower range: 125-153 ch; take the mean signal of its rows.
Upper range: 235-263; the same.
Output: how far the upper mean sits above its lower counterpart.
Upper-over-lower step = 30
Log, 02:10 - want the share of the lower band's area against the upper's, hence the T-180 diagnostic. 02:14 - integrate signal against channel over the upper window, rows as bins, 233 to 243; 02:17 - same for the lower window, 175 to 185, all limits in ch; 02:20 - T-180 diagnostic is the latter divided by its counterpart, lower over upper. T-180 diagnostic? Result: 0.68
